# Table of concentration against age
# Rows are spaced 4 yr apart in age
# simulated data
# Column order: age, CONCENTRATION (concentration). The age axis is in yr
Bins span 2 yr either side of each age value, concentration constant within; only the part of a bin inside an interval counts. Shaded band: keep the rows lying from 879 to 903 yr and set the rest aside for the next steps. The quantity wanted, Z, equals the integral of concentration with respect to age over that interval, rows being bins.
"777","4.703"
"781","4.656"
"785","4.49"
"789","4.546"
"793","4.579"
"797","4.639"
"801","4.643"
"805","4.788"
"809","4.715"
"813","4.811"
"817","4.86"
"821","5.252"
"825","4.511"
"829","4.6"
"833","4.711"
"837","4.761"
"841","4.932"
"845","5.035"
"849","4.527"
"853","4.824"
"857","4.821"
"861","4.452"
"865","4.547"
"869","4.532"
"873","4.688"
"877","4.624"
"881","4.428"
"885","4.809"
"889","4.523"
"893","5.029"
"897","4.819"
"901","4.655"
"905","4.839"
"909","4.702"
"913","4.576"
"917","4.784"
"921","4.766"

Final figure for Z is 113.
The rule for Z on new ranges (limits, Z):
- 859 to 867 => 36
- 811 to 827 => 78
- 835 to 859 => 116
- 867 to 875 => 37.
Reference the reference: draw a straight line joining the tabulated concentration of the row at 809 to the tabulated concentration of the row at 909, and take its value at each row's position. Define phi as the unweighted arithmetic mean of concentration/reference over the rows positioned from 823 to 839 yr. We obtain 0.99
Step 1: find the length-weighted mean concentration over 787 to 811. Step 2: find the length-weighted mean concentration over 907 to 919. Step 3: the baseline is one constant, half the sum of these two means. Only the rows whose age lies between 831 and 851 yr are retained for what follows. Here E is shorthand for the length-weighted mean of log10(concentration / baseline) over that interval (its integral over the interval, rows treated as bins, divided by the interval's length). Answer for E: 0.011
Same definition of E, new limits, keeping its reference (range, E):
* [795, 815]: 0.005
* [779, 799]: -0.008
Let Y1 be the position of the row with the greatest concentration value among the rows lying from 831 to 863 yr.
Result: 845 yr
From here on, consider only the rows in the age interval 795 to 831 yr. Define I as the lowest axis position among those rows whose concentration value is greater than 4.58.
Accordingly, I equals 797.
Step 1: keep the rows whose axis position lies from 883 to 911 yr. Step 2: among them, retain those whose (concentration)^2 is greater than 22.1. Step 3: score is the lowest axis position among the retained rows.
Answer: 885 yr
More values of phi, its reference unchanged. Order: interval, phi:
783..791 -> 0.96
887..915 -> 1.01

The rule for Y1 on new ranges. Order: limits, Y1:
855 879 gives 857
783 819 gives 817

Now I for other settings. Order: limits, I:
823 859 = 829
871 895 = 873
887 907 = 893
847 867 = 853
